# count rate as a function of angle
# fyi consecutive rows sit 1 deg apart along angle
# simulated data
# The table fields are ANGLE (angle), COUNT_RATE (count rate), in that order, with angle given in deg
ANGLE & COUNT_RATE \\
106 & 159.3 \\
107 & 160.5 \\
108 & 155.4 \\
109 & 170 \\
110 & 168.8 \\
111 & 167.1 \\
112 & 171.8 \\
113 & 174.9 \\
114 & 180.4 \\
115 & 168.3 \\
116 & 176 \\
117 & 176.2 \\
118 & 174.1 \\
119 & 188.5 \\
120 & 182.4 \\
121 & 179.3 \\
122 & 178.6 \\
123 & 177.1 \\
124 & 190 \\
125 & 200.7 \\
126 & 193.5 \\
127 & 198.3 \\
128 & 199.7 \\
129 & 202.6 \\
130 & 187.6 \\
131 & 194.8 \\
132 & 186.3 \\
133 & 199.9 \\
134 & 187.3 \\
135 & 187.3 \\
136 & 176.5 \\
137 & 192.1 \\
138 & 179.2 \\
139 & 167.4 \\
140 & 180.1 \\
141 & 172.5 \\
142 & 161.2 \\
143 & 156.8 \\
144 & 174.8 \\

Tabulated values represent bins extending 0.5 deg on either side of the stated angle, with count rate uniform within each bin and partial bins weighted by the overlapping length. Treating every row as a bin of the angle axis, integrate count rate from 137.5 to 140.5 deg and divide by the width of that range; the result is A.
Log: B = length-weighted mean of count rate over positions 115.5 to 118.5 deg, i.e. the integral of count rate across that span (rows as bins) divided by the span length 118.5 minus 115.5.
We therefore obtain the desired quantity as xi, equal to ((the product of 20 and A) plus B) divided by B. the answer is 21.0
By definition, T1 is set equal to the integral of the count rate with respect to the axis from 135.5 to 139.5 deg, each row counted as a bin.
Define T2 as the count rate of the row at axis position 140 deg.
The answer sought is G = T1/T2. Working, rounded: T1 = 715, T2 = 180.1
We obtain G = 4.0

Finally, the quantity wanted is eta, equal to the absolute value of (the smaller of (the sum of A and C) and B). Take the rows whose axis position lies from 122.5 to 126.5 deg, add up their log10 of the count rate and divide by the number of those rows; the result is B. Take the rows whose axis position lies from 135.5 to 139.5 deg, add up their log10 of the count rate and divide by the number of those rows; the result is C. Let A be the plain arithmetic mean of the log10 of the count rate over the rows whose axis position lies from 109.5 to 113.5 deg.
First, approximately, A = 2.23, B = 2.28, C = 2.25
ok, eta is 2.28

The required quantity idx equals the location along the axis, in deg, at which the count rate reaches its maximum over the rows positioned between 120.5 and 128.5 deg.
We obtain 125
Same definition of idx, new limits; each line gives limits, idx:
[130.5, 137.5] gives 133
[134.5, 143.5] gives 137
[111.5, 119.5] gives 119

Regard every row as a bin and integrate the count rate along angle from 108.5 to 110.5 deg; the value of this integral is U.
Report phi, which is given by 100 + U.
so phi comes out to 439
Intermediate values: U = 339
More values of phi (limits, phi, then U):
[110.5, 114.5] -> 794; 694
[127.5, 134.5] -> 1458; 1358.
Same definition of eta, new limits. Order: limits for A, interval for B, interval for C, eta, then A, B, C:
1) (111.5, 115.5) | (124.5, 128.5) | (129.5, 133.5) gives 2.30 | 2.24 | 2.30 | 2.28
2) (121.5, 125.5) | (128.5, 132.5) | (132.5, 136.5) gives 2.28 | 2.27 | 2.28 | 2.27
